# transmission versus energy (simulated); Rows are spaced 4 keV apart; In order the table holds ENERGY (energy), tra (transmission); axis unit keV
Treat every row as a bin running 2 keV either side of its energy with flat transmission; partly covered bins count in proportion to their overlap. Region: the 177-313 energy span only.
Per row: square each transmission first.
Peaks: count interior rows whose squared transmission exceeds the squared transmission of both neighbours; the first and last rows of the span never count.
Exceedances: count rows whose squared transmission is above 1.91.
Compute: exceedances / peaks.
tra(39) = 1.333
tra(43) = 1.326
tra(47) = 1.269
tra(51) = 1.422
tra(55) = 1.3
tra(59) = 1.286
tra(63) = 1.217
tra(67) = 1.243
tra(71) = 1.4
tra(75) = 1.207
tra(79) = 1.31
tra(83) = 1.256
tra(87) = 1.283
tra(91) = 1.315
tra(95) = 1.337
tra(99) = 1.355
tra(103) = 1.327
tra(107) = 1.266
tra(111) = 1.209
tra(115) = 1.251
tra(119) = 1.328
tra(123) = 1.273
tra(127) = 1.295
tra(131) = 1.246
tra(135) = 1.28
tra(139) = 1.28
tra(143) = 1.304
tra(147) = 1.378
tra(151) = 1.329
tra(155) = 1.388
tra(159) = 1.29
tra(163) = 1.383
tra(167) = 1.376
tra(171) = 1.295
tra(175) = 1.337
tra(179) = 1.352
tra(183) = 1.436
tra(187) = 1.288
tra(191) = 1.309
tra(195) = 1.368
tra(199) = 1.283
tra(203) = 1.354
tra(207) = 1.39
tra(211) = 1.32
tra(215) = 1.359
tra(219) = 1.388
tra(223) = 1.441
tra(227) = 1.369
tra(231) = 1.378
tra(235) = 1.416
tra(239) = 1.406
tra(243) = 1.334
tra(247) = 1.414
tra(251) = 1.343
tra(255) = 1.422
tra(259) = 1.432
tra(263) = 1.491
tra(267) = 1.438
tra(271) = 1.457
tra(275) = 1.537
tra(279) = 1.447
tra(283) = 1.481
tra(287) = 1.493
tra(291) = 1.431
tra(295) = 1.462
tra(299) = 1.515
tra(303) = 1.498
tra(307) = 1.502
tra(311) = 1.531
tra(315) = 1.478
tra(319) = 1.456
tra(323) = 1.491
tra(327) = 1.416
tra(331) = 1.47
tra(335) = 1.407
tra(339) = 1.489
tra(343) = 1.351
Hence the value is 2.2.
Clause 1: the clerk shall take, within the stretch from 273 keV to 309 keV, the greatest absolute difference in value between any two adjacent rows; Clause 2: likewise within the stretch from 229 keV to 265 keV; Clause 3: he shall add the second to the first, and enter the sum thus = 0.17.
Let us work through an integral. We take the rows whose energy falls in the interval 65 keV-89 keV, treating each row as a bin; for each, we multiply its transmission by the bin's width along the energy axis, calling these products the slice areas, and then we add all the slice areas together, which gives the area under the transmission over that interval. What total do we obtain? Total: 31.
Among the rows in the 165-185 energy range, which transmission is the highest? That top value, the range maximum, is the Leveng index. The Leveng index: 1.436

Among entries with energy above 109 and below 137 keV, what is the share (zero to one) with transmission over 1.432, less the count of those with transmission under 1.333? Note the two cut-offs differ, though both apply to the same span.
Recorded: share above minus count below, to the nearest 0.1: -7.0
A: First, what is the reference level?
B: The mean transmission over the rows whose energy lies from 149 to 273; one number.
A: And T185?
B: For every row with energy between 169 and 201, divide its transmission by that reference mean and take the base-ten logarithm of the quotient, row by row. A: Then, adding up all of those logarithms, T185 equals -0.11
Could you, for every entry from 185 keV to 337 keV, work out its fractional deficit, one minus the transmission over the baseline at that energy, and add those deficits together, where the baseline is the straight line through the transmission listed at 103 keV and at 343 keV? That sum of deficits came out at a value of -2.2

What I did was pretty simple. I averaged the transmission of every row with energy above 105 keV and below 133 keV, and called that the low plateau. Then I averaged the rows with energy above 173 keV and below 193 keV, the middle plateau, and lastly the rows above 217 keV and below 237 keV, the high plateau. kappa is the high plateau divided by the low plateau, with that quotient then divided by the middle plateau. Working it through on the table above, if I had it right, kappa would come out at 0.82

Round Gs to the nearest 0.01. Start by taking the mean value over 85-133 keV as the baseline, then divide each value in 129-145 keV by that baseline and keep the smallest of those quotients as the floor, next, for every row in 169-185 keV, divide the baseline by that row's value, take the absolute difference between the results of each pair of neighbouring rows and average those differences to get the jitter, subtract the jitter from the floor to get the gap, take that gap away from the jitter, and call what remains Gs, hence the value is -0.90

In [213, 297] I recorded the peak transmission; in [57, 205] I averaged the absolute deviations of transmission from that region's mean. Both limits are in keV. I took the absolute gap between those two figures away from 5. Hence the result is 3.51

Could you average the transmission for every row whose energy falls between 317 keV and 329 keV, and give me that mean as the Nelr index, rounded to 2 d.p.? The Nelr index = 1.45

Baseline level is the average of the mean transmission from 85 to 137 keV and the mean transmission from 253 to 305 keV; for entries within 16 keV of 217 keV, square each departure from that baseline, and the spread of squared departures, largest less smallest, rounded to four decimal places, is 0.0038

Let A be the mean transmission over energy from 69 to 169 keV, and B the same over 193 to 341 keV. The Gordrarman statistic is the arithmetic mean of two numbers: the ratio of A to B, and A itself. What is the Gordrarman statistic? 1.11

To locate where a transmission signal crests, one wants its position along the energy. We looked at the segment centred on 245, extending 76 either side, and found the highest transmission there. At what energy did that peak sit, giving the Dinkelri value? 275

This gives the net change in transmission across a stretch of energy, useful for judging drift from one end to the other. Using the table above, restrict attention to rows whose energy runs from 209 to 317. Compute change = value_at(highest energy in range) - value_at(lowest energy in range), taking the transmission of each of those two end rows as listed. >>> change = 0.16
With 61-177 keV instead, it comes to 0.12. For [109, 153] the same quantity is 0.12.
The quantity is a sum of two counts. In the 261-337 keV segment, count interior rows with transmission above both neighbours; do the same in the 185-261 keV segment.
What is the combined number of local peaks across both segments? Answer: 11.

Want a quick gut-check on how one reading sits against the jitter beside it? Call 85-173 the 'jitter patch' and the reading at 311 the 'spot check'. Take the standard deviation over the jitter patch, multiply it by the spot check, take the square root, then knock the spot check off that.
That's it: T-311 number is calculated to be -1.26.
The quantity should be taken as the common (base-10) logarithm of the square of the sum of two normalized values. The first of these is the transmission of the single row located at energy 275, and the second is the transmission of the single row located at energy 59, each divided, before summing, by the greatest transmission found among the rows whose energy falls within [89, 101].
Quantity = 0.638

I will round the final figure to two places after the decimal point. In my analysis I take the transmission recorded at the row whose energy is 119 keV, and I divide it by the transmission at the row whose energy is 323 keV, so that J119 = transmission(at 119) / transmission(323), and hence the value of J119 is 0.89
